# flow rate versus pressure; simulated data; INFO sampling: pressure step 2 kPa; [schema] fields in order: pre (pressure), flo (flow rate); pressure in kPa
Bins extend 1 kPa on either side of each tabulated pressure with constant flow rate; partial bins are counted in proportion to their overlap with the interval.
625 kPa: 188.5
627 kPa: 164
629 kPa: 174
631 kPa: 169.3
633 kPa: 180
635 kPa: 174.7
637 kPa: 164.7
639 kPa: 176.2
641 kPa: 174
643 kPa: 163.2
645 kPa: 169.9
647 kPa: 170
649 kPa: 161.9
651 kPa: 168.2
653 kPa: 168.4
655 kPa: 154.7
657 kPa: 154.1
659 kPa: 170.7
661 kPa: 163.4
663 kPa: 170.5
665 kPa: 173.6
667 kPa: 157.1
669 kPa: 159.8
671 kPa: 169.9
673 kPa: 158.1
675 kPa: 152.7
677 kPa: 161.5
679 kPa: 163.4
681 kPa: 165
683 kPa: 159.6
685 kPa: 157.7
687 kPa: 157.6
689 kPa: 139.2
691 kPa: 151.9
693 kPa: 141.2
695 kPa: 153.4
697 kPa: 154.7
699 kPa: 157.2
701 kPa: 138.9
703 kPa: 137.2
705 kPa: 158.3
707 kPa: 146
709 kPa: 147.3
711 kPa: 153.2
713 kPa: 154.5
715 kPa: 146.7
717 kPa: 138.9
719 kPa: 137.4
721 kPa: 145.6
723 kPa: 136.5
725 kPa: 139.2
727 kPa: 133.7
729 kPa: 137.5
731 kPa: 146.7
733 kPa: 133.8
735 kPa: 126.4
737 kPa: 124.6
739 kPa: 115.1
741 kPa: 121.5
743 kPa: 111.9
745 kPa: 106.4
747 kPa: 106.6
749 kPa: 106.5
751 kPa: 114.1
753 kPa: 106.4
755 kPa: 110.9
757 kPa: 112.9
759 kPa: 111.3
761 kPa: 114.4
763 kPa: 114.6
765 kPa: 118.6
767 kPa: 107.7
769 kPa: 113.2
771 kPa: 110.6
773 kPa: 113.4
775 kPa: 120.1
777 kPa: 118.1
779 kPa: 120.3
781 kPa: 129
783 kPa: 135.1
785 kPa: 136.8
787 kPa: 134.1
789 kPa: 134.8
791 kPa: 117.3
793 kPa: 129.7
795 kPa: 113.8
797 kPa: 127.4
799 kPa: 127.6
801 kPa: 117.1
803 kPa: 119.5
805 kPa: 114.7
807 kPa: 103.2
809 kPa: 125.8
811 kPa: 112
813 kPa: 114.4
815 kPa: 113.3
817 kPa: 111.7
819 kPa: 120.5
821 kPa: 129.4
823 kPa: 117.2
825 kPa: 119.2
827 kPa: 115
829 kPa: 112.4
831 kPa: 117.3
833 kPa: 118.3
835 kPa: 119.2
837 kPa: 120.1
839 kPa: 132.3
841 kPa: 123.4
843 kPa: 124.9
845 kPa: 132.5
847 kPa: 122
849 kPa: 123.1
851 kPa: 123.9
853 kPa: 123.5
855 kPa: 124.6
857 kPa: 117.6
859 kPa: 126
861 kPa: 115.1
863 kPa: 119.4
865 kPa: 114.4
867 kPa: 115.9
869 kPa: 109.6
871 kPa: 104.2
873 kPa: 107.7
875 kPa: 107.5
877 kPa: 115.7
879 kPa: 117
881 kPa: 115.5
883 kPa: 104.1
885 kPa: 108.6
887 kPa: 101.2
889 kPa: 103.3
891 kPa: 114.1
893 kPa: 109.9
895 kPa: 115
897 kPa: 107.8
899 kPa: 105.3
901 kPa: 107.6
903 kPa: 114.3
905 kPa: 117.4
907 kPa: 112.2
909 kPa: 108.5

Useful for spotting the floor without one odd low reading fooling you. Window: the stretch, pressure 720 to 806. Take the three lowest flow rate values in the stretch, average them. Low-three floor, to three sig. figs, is 106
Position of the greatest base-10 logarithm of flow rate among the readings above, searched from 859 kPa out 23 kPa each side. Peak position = 845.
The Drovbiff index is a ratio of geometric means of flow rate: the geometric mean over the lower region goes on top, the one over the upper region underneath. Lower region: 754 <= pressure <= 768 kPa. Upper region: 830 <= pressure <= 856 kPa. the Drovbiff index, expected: 0.91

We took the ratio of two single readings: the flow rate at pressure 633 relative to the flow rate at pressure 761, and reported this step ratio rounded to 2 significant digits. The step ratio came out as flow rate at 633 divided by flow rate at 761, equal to 1.6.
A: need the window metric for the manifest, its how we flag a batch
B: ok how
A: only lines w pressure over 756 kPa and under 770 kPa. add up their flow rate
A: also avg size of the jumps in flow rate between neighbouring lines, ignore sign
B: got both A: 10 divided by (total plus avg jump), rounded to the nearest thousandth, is 0.013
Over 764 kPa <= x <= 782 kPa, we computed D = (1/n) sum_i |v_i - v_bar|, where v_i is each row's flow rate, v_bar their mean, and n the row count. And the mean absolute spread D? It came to 4.9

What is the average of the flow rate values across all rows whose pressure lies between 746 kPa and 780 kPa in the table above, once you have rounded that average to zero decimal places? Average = 113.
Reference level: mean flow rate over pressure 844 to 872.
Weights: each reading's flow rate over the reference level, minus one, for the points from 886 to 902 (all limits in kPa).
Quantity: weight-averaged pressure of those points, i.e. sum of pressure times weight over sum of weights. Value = 893.6 kPa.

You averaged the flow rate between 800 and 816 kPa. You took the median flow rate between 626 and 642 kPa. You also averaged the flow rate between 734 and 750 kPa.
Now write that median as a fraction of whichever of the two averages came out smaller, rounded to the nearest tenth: 1.5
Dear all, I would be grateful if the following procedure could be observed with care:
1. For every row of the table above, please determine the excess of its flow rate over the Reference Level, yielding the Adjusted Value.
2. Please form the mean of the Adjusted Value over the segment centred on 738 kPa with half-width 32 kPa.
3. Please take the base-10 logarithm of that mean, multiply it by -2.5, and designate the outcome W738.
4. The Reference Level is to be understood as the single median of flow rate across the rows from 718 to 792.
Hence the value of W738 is -2.2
